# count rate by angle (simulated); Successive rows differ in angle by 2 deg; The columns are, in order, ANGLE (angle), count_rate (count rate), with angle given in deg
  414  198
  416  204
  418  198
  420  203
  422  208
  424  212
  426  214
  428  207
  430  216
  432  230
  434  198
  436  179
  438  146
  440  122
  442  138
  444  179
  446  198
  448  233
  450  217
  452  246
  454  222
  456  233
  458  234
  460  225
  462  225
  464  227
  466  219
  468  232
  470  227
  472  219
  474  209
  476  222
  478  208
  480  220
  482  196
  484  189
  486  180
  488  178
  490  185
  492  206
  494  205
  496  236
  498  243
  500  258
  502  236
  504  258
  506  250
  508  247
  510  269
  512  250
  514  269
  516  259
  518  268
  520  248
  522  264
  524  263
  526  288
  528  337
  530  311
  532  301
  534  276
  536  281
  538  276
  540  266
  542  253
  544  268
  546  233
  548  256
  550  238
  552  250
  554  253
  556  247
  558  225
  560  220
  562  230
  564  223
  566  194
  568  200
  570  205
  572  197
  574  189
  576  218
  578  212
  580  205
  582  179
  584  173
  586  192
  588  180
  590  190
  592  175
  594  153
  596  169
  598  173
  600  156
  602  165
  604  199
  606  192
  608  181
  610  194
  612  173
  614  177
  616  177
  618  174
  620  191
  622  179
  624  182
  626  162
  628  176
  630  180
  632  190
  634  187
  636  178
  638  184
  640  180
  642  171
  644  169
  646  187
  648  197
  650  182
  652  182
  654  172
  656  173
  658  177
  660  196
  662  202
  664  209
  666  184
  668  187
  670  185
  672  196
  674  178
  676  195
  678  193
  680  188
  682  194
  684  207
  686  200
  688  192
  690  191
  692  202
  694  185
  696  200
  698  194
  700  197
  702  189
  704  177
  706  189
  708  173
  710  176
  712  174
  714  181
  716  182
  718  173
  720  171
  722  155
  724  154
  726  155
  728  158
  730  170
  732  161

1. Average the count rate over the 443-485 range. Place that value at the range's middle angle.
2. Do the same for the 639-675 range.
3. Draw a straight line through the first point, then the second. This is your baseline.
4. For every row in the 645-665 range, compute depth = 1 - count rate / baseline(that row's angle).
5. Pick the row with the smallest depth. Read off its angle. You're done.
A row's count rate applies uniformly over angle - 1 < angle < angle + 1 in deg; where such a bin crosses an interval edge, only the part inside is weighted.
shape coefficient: 664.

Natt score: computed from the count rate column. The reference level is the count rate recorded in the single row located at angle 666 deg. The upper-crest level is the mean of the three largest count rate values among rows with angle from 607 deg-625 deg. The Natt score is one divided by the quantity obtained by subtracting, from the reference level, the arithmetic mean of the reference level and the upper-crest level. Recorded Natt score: -0.400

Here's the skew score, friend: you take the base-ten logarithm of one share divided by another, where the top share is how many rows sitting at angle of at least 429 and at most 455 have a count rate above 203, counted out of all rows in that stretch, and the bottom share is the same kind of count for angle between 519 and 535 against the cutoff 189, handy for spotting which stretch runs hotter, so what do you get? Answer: -0.34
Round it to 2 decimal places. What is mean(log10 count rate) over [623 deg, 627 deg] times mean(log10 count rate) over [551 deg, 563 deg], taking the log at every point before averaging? 5.31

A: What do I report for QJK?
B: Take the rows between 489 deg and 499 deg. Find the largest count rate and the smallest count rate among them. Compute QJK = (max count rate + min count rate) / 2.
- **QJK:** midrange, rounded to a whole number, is 214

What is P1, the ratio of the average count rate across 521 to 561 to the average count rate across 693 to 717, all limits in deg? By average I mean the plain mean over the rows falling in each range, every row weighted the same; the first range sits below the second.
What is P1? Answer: 1.44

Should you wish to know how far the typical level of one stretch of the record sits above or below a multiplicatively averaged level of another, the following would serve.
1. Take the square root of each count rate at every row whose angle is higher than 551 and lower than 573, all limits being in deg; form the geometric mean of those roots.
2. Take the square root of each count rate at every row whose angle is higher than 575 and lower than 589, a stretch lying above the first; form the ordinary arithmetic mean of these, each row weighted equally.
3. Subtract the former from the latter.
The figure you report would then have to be -1.0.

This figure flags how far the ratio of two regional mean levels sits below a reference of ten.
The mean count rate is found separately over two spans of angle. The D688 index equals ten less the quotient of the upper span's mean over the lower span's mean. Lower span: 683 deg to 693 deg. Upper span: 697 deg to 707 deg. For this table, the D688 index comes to 9.05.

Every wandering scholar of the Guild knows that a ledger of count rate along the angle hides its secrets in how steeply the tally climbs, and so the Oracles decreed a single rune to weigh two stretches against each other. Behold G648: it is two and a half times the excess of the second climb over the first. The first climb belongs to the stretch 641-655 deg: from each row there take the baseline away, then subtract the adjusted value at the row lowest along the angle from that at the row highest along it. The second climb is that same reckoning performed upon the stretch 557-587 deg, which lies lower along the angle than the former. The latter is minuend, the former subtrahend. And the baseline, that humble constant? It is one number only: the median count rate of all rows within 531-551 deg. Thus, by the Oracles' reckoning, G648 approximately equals -85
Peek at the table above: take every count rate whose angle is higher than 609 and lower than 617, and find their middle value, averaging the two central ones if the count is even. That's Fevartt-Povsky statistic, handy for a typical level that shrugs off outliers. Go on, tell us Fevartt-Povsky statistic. 177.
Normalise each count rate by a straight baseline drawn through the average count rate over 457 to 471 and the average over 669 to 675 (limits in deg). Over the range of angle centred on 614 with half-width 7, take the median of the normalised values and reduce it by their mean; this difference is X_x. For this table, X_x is -0.018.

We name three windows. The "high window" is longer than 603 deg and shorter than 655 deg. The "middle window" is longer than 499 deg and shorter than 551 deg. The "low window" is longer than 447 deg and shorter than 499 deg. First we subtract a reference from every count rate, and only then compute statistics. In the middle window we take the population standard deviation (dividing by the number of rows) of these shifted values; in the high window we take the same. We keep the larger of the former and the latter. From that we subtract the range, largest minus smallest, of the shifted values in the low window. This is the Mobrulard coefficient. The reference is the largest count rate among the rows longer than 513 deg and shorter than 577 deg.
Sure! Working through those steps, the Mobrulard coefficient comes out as -45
